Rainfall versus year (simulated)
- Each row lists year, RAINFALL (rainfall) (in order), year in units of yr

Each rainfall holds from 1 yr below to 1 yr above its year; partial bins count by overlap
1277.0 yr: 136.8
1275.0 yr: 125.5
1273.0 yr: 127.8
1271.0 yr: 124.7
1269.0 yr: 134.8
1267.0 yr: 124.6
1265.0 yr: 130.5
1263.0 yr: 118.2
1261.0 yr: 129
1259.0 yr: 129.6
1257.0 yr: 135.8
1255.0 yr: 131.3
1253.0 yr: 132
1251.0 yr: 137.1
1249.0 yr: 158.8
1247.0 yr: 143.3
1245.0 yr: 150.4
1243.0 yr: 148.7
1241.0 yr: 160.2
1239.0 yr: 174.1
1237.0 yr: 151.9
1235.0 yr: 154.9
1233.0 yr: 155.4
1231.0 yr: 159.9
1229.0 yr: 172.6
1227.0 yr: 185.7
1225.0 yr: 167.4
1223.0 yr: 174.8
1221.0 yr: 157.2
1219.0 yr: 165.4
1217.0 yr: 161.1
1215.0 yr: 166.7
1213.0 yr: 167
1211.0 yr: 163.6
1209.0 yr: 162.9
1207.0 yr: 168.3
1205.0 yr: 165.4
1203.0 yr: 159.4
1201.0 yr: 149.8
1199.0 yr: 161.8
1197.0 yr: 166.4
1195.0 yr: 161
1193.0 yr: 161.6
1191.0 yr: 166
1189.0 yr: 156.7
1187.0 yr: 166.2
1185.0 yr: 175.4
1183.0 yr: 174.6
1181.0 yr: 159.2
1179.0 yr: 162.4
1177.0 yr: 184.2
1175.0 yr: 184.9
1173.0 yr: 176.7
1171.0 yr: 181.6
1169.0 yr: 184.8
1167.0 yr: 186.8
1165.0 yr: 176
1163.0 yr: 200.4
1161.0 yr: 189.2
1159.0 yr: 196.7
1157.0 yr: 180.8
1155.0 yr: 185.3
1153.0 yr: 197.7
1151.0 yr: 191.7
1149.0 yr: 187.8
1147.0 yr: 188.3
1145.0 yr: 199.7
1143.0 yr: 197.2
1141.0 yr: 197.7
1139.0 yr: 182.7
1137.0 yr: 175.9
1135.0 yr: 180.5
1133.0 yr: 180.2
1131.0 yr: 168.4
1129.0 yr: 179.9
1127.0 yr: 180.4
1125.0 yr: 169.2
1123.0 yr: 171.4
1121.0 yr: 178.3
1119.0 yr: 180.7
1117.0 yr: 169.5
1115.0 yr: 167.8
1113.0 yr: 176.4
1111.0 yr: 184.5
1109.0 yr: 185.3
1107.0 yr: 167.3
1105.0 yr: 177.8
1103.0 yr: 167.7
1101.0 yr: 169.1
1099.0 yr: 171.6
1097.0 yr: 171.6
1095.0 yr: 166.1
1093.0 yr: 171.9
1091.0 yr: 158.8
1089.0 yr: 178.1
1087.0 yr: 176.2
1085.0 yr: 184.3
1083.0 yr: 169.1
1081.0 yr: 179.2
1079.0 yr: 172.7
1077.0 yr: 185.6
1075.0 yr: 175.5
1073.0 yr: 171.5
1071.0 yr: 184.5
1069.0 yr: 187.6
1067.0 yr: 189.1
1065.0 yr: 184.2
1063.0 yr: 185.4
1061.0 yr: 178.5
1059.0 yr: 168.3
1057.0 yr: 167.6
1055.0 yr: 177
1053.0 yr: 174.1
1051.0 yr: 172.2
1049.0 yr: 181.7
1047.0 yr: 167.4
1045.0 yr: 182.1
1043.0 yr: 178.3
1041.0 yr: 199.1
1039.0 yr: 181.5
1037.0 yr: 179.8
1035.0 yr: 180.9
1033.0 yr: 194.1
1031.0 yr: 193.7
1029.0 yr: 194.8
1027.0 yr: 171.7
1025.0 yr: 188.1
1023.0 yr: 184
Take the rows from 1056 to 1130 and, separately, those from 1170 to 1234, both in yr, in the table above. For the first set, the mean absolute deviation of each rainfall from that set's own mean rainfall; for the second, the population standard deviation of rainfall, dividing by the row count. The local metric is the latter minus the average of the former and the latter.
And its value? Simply 1.2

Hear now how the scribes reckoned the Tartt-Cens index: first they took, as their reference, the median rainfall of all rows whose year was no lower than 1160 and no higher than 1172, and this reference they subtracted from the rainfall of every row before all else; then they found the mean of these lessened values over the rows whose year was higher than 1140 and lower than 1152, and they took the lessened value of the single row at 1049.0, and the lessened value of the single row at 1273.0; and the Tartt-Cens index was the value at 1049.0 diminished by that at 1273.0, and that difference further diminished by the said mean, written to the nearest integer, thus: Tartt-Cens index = 46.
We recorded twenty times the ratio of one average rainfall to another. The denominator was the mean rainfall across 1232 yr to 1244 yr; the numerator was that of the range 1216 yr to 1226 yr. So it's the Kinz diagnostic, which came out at 21.0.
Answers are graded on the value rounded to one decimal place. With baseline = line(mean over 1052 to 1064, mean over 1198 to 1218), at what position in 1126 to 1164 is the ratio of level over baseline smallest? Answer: 1131.0 yr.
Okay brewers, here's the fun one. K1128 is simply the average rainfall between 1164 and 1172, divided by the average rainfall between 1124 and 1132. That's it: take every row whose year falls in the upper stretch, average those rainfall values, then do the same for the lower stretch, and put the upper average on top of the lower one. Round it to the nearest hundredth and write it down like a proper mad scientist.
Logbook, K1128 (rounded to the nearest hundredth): 1.04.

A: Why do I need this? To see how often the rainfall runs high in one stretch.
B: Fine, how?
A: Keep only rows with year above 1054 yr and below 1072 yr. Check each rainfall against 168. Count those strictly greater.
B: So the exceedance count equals 8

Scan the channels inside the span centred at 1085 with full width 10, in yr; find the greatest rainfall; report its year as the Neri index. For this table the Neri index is 1085.0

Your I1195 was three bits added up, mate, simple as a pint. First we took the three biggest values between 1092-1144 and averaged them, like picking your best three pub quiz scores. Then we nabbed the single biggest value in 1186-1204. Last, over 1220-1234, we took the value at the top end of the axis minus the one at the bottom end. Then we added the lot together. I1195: 358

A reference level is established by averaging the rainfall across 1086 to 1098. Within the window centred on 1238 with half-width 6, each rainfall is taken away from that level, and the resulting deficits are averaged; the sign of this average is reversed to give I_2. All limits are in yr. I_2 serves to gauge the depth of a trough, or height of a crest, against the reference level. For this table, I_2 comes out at -13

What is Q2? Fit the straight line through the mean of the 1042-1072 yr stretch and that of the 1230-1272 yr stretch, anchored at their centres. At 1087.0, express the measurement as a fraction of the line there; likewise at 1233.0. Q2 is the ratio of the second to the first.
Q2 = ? 1.05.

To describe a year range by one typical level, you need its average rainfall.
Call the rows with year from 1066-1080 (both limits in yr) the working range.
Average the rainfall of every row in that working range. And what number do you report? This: 181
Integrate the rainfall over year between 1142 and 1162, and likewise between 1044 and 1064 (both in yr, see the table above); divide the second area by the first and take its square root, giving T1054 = 0.96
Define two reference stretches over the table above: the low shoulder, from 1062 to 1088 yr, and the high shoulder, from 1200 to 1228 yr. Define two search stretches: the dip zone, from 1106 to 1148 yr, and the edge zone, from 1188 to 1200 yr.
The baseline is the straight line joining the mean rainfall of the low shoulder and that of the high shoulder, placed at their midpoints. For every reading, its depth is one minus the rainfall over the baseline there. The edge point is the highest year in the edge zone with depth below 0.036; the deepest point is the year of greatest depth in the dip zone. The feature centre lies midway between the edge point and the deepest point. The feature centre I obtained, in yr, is 1153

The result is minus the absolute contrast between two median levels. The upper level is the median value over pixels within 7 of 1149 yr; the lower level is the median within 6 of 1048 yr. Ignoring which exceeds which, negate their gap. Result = -15.5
